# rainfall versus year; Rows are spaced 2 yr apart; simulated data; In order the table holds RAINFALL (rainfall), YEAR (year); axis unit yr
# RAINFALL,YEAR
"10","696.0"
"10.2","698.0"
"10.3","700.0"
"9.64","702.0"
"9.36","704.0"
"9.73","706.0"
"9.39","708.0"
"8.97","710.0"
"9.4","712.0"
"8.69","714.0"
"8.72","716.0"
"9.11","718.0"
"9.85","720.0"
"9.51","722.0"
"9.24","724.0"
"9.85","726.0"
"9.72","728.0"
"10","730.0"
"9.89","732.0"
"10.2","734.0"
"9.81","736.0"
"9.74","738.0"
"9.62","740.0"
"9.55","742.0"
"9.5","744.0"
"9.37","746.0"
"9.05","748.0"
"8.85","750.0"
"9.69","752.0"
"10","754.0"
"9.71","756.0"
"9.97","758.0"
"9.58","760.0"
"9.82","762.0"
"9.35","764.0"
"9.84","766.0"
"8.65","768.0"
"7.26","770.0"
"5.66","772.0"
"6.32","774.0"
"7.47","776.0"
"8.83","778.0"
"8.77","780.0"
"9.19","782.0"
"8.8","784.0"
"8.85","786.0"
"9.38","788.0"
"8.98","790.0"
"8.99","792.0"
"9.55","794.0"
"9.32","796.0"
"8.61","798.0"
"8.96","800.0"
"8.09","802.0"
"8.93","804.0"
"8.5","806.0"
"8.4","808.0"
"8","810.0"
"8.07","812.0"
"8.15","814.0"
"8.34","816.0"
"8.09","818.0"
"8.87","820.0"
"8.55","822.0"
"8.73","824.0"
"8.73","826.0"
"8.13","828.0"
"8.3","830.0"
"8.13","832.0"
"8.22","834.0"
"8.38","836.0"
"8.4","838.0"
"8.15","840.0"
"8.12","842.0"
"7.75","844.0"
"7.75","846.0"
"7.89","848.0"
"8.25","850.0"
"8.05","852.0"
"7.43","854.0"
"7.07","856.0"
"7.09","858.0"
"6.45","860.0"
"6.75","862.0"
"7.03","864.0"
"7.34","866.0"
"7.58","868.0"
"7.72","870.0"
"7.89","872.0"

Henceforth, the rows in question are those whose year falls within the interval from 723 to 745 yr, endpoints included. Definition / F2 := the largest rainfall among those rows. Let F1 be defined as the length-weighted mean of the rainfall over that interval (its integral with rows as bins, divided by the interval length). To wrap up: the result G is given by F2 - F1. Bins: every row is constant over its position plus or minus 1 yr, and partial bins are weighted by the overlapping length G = 0.5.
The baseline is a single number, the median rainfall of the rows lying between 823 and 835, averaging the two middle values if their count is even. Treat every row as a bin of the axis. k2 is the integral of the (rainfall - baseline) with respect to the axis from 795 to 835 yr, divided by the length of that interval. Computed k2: 0.20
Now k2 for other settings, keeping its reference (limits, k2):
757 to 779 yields 0.17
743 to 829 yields 0.48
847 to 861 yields -0.80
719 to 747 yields 1.44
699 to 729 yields 1.17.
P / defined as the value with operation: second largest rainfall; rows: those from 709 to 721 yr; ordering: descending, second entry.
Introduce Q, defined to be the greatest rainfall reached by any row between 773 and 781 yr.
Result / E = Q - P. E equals -0.6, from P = 9.4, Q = 8.83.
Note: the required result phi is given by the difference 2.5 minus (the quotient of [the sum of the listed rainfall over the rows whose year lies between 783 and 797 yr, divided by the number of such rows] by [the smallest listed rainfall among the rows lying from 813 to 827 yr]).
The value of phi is 1.37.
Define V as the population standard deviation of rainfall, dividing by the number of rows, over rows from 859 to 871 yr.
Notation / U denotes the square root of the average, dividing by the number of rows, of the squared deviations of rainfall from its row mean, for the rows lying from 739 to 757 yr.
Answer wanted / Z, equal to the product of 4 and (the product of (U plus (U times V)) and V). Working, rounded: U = 0.33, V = 0.45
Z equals 0.86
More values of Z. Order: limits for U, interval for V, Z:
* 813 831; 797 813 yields 0.53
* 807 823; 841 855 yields 0.35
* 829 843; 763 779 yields 1.45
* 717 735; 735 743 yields 0.15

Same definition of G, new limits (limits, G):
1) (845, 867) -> 0.9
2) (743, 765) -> 0.5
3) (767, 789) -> 1.3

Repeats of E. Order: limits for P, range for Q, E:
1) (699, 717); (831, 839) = -1.3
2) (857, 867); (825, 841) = 1.6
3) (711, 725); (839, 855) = -1.3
